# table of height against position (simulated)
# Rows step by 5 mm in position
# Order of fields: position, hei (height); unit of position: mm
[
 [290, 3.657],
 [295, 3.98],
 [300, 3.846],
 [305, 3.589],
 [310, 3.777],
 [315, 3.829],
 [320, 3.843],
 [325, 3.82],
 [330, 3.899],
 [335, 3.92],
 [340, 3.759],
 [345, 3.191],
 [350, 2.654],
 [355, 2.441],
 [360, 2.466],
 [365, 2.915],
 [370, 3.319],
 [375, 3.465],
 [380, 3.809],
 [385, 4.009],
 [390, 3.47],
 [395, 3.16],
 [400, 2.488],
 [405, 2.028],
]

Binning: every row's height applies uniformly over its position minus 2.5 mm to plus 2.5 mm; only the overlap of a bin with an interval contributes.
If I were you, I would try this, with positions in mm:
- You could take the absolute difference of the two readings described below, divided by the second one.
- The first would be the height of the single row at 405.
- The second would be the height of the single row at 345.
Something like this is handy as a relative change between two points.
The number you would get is 0.364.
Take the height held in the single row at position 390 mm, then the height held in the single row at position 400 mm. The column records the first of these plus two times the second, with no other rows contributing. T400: 8.4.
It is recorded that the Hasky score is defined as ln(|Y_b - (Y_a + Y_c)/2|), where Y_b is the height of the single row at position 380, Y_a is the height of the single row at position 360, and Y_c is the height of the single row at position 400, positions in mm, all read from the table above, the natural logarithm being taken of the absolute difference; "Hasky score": 0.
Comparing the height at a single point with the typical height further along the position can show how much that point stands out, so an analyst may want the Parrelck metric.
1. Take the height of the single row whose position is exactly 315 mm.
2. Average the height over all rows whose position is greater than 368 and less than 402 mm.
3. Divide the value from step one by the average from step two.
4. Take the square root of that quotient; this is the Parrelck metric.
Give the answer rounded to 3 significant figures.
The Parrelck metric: 1.06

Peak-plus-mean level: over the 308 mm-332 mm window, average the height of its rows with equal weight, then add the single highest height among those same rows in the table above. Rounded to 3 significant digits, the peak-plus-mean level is 7.73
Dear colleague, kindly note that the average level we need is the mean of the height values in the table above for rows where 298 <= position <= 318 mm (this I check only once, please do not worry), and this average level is 3.76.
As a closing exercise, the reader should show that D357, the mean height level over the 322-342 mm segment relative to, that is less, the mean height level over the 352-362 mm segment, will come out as 1.4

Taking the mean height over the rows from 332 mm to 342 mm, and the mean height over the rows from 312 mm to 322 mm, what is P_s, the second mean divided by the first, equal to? 1.0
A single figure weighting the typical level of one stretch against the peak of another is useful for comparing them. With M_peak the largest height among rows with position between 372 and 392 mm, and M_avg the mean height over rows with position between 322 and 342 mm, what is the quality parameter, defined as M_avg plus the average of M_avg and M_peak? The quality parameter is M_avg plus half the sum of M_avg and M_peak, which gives 7.8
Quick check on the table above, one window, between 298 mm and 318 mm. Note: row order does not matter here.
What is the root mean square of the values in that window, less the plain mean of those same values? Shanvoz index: 0.001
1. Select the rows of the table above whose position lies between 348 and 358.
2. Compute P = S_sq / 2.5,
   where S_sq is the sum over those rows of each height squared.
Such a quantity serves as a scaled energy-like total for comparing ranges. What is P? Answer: 5.2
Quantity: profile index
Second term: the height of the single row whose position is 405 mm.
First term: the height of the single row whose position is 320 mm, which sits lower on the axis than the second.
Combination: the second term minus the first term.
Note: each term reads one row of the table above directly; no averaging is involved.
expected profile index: -1.8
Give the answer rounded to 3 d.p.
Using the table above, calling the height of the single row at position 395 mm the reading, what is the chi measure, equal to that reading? 3.160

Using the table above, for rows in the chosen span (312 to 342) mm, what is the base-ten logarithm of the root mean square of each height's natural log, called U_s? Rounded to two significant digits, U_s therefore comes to 0.13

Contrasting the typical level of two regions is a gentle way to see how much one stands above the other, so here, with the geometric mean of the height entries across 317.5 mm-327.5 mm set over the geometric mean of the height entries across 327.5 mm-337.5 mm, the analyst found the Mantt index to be 1.0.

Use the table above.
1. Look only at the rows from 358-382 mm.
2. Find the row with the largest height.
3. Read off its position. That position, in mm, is 380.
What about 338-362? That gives 340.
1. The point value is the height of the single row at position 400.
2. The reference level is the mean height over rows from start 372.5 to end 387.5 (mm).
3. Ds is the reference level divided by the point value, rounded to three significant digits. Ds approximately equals 1.51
